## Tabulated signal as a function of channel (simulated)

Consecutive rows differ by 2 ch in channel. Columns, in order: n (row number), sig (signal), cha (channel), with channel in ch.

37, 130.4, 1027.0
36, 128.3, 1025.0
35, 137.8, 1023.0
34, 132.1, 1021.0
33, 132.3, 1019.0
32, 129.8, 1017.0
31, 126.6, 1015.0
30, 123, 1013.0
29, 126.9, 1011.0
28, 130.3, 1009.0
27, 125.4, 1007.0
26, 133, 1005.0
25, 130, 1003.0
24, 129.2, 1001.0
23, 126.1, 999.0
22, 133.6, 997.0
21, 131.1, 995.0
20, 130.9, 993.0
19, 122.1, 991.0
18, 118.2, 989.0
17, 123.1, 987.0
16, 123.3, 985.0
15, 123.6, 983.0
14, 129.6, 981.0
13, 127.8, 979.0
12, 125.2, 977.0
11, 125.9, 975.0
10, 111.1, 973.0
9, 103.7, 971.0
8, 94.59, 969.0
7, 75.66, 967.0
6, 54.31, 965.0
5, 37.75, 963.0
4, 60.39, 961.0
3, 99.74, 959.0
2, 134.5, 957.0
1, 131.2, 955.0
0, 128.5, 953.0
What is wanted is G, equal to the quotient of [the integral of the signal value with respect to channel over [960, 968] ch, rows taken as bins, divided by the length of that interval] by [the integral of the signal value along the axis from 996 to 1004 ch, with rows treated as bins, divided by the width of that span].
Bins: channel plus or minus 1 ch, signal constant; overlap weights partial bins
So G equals 0.4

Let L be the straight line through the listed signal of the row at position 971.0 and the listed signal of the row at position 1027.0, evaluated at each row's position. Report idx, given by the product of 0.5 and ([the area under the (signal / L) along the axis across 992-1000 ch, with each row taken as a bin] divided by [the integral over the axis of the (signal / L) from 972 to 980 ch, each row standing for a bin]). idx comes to 0.489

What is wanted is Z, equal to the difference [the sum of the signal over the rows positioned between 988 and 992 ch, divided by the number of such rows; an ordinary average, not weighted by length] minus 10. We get 110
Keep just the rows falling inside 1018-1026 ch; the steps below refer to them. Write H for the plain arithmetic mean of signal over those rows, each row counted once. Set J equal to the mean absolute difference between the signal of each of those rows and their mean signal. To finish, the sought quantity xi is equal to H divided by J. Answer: 51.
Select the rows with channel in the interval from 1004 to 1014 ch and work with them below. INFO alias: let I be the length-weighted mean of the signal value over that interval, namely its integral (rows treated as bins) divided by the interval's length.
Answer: 128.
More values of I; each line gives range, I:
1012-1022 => 129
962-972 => 73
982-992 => 122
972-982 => 124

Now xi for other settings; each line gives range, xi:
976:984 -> 59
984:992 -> 70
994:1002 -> 55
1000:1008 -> 62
